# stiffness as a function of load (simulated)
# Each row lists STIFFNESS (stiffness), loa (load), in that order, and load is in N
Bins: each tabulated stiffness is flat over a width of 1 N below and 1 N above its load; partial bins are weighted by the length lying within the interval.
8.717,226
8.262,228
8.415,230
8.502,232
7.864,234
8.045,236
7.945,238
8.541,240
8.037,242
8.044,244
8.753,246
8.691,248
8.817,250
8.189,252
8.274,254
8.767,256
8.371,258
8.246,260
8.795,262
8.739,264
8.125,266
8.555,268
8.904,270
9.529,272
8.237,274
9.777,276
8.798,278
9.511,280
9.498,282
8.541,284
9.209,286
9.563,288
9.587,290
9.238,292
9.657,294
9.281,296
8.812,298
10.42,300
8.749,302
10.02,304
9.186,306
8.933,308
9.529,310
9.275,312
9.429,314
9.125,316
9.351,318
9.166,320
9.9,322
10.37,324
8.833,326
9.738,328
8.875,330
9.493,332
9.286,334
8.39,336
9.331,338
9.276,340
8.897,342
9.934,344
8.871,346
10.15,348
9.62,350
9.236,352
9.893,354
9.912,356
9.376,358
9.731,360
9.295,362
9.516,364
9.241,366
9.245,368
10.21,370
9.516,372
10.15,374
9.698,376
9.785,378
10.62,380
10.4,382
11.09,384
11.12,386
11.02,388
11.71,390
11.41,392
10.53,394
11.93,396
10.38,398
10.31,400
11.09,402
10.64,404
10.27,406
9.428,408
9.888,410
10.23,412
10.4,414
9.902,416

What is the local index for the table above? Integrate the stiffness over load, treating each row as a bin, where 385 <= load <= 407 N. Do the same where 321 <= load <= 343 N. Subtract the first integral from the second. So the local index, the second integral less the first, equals -36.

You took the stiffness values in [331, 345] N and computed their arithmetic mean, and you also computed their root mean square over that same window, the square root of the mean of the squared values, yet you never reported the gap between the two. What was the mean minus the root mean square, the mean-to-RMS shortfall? -0.011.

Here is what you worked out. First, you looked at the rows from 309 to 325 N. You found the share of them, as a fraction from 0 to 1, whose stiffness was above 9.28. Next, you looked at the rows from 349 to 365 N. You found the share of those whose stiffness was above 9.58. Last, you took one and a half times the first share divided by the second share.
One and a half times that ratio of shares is 1.9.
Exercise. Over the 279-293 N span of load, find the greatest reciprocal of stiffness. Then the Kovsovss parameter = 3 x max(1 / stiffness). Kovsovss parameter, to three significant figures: 0.351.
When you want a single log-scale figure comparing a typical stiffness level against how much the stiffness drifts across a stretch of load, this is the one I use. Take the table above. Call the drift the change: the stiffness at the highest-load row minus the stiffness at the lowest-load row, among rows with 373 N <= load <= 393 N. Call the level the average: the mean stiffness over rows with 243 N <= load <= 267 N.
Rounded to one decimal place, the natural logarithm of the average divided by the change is 1.9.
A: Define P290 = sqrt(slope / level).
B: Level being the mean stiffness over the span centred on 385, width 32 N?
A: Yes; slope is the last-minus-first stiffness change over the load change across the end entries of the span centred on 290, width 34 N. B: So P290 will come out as 0.053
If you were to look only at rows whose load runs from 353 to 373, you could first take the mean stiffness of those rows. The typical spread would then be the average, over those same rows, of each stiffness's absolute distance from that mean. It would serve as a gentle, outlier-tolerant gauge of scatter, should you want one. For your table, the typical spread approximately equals 0.27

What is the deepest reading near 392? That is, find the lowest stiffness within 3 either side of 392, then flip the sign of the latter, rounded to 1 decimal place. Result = -10.5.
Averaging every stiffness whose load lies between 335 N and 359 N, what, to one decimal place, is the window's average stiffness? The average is 9.4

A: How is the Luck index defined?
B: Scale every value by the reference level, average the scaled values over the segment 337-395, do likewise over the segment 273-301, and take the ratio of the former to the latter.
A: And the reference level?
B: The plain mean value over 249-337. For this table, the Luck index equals 1.07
